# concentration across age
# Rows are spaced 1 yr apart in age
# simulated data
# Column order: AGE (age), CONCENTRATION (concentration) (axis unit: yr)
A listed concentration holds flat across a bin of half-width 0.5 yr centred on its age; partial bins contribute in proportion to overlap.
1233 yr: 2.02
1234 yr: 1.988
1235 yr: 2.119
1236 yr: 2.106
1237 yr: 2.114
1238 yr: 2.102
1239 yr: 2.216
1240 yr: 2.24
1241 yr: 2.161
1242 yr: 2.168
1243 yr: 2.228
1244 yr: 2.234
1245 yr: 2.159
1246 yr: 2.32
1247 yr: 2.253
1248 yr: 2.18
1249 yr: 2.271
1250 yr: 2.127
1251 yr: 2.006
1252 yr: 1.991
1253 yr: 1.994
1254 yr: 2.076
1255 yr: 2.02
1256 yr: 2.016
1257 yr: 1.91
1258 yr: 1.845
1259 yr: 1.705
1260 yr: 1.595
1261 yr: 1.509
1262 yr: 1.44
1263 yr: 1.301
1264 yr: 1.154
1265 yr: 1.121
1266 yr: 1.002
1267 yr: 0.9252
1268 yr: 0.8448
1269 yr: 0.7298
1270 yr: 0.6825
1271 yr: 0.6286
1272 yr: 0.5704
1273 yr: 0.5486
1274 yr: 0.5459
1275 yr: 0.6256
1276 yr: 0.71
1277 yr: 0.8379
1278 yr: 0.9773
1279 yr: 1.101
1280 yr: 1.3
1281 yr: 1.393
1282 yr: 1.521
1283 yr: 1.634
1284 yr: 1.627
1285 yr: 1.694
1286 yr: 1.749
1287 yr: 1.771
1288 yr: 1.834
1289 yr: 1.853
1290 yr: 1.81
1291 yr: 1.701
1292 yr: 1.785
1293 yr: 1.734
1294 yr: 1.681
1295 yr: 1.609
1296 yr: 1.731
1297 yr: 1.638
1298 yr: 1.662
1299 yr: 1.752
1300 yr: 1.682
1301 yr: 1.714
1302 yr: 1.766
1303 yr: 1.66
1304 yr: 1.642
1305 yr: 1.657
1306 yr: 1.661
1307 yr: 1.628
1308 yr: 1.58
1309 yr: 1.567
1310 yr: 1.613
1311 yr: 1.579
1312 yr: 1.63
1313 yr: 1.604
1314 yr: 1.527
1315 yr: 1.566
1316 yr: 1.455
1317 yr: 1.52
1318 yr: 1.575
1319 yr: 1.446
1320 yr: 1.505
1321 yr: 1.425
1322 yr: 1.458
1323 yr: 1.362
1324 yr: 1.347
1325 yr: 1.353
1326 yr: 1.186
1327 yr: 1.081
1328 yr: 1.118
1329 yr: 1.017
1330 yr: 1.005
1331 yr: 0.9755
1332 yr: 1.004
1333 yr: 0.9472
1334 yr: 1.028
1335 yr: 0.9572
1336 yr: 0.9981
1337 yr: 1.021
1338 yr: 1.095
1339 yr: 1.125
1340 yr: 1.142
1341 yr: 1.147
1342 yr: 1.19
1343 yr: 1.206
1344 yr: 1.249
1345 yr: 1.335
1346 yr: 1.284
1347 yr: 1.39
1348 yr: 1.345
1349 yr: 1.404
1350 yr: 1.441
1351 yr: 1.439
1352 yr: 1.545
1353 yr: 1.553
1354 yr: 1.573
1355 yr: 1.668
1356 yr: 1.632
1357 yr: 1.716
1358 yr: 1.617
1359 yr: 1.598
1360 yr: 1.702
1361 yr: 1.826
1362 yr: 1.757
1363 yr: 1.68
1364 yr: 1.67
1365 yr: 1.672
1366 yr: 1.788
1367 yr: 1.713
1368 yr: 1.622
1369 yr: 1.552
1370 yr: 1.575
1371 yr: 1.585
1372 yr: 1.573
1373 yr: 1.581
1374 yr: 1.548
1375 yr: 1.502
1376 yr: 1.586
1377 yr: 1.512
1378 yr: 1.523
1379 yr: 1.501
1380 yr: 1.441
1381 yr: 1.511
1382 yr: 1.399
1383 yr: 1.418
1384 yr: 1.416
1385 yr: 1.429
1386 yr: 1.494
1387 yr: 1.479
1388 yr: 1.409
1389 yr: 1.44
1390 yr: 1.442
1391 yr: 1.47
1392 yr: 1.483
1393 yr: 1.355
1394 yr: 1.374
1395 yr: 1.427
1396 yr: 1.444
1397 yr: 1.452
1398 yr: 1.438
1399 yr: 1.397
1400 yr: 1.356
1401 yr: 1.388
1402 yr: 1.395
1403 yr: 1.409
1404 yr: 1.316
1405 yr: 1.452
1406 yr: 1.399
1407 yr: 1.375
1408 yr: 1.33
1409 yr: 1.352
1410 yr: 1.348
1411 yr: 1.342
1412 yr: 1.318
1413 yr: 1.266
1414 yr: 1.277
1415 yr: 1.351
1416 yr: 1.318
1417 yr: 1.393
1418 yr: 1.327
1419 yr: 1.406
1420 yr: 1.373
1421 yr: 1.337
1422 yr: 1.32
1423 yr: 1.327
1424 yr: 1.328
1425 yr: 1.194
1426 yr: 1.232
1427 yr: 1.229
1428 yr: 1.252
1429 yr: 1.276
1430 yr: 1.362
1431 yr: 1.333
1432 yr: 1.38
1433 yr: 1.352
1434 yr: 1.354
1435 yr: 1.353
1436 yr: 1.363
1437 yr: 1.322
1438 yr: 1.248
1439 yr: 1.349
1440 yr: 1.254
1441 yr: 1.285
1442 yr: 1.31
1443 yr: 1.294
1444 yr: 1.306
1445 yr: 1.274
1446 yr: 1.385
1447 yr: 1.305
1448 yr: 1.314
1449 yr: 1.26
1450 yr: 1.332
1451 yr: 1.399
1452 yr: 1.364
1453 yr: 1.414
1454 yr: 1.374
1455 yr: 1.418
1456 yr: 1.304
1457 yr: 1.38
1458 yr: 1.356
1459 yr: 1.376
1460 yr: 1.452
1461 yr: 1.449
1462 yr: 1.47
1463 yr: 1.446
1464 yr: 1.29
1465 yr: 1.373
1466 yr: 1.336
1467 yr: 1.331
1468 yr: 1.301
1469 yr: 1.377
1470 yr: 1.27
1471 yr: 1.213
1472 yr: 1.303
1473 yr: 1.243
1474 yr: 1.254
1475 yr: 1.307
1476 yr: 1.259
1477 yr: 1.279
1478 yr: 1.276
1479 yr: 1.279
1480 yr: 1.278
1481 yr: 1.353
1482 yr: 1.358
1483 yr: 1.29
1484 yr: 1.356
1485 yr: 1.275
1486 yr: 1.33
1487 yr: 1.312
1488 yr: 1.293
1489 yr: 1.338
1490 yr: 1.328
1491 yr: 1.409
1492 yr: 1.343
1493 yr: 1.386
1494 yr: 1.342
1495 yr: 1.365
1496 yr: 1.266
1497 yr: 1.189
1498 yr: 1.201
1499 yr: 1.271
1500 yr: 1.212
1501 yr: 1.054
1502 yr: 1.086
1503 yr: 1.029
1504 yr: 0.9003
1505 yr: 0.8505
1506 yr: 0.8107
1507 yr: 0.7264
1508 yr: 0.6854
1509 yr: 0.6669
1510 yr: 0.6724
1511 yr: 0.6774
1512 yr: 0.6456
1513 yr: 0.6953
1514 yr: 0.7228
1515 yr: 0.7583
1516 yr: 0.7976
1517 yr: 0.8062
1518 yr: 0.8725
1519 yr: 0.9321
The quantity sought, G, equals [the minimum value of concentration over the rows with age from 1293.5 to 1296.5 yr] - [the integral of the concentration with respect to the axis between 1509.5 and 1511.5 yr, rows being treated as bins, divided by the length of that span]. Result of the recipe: 0.9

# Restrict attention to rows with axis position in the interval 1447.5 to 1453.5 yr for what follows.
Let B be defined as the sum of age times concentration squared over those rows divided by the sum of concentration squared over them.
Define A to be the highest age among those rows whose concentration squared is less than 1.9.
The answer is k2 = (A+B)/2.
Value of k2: 1451.3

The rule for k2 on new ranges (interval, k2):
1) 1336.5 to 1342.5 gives 1340.8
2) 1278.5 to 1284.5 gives 1281.0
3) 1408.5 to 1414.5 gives 1412.7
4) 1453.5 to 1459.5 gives 1457.7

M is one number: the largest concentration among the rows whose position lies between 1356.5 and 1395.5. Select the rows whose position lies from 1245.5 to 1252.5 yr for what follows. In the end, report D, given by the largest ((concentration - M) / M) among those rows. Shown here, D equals 0.27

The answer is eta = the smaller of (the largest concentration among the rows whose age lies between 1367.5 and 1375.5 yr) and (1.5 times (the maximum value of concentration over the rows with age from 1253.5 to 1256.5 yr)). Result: 1.6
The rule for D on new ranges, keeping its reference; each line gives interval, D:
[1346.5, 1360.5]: -0.06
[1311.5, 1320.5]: -0.11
